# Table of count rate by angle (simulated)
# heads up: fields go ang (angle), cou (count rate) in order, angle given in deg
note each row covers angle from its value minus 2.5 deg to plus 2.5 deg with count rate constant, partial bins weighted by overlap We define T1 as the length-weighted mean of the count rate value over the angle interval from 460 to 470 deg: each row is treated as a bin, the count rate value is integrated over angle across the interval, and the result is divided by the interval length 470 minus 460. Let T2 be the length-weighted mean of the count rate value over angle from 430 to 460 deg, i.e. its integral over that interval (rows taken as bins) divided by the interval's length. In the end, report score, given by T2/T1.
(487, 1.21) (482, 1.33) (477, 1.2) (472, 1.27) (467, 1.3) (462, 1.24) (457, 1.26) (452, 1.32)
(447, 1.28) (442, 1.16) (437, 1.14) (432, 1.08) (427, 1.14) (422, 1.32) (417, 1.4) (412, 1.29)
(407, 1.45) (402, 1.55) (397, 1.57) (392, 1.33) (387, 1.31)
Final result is 0.95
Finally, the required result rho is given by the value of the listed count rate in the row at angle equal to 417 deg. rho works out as 1.4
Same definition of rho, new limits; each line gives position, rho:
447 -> 1.28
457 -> 1.26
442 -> 1.16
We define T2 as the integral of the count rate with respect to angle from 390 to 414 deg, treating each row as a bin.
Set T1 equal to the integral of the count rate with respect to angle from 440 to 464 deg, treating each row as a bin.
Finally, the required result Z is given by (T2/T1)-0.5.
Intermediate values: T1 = 30.1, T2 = 34.6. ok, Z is 0.65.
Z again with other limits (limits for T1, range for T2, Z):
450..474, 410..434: 0.48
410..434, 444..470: 0.61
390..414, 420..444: 0.31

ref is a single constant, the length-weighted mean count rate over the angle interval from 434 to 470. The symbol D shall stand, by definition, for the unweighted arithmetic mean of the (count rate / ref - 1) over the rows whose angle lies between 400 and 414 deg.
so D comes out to 0.15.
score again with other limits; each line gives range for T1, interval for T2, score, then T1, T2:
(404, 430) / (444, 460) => 0.97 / 1.32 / 1.28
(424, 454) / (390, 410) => 1.24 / 1.19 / 1.47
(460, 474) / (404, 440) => 0.99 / 1.27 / 1.26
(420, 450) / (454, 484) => 1.07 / 1.19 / 1.27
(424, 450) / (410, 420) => 1.15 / 1.17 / 1.35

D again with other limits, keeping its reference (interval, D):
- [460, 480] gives 0.01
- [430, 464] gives -0.02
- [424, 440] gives -0.10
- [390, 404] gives 0.20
